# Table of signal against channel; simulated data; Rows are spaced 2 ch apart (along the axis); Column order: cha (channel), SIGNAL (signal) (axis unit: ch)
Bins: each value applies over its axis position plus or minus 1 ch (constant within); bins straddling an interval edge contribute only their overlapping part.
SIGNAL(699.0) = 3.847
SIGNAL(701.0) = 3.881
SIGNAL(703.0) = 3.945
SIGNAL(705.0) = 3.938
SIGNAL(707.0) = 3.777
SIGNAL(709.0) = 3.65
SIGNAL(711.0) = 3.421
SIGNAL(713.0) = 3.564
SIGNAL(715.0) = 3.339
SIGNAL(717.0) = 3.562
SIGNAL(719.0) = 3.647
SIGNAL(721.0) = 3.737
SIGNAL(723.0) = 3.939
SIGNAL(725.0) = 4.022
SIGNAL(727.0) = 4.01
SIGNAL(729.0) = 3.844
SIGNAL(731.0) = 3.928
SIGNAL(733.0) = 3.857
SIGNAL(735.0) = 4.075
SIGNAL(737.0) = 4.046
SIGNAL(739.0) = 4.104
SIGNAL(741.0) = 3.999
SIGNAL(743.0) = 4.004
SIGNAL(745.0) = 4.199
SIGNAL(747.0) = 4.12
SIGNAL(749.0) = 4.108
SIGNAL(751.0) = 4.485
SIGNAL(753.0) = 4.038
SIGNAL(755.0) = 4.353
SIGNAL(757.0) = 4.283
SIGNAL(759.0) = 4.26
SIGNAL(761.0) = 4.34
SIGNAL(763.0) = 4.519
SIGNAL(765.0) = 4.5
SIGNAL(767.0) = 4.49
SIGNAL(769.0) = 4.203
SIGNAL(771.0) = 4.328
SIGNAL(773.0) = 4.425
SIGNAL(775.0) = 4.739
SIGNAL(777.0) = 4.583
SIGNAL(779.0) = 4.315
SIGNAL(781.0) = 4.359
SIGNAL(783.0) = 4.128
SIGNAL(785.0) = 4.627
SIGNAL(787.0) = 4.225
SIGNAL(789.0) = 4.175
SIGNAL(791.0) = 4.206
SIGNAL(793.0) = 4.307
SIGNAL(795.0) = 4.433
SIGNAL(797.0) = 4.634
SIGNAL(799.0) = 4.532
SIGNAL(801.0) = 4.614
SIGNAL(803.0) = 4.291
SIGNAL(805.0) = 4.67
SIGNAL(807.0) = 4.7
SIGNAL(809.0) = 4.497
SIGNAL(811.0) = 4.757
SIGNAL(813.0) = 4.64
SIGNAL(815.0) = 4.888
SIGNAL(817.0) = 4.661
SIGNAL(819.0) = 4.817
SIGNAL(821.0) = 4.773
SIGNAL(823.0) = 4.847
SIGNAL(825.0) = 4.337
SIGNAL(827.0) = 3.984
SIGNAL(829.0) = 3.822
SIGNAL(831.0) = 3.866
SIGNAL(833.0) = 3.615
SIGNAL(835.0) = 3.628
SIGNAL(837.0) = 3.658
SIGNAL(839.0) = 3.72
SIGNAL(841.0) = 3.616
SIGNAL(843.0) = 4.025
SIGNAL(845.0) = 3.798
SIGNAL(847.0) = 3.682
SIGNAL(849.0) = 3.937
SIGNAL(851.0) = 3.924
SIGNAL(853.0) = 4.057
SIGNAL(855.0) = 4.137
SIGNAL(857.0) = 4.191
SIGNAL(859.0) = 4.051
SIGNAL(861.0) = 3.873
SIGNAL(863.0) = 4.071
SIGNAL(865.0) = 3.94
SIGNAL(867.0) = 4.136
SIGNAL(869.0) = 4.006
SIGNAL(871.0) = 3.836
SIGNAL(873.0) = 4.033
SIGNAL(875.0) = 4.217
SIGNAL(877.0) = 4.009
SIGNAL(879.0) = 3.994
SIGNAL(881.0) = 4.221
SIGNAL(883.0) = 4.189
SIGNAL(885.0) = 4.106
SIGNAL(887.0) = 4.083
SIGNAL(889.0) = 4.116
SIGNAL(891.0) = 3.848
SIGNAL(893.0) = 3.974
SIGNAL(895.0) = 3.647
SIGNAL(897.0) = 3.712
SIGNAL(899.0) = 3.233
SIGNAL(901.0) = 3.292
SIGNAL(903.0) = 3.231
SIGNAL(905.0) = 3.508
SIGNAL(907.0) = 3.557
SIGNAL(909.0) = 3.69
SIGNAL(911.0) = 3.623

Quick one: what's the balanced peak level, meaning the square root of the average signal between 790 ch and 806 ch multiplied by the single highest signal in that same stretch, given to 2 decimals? 4.56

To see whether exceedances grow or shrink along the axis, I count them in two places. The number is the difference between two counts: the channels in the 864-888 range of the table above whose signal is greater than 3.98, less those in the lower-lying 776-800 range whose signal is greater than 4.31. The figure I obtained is 3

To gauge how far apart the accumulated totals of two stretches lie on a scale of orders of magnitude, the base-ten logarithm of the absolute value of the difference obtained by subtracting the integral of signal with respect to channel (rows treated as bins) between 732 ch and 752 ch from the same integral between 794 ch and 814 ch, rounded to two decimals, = 0.98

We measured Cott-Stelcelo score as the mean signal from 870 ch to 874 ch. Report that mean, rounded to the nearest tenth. 3.9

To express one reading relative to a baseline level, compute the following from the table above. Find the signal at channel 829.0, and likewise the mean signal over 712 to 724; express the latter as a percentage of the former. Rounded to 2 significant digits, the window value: 95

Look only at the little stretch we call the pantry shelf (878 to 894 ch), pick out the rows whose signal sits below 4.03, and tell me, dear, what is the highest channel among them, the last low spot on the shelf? 893.0 ch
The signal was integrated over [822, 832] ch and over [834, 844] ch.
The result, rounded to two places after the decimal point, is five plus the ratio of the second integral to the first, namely 5.89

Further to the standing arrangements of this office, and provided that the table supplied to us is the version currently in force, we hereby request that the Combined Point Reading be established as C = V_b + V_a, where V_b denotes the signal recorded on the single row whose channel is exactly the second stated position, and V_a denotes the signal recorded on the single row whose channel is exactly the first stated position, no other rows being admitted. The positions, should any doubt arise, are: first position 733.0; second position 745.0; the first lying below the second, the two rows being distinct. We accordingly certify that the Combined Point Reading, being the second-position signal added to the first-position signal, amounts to 8.06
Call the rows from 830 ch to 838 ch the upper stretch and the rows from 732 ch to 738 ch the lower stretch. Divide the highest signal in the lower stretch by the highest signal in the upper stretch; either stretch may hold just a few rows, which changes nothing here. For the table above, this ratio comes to 1.05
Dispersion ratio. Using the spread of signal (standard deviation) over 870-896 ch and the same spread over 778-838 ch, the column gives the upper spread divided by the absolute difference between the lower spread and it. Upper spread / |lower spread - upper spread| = 0.8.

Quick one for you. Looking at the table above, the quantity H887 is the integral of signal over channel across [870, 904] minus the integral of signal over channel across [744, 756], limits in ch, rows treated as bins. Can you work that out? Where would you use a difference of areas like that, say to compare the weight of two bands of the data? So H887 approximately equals 81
